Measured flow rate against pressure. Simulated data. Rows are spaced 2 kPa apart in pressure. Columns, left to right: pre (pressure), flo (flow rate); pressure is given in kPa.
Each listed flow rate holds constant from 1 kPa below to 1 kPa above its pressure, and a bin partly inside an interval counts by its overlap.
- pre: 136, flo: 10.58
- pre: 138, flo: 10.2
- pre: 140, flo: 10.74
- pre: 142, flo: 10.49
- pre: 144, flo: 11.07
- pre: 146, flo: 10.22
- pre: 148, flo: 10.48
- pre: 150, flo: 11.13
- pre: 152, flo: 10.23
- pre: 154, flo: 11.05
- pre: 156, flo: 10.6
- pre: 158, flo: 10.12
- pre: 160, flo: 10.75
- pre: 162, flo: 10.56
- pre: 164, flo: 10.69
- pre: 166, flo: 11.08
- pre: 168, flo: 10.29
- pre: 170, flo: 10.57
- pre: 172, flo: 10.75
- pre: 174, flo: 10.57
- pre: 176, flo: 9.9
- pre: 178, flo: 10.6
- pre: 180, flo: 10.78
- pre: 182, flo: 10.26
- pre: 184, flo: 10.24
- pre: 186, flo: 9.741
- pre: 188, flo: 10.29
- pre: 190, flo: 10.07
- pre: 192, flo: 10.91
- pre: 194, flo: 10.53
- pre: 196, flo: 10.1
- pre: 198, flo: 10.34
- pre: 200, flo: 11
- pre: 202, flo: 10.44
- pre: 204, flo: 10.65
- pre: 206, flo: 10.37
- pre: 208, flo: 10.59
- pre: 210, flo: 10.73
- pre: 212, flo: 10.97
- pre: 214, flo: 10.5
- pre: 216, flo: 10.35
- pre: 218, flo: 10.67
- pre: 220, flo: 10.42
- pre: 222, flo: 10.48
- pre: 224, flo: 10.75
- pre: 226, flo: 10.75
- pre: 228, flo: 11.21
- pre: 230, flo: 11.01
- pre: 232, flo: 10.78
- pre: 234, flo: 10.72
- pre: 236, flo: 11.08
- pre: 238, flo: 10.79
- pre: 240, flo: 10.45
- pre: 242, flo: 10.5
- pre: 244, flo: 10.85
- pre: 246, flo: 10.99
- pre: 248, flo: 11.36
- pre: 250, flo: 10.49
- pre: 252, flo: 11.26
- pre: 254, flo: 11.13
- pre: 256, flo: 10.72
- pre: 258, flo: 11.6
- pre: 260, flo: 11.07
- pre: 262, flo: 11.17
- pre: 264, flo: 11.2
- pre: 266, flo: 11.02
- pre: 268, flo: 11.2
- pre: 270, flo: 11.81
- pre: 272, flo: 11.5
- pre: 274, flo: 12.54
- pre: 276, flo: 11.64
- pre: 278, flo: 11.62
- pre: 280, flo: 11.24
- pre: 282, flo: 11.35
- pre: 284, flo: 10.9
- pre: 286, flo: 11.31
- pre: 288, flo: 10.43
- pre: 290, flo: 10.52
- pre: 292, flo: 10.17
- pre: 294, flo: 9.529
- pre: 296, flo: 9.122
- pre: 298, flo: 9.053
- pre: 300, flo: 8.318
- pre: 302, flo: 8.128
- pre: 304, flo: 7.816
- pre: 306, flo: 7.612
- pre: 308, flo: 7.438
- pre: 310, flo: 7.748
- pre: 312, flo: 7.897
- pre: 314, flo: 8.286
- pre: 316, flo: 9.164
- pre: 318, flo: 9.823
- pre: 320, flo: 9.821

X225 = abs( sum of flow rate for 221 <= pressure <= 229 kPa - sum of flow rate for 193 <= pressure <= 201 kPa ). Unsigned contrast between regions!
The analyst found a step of 1.2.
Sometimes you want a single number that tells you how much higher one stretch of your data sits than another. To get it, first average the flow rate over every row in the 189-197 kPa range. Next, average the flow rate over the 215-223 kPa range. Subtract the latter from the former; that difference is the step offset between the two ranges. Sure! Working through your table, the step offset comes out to -0.1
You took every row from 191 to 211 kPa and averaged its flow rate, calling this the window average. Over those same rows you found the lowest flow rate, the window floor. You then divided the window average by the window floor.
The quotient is 1.05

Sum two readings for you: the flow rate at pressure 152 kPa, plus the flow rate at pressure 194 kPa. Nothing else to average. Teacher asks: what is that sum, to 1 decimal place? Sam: 20.8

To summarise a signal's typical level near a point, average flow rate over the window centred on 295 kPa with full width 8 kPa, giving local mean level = 9.5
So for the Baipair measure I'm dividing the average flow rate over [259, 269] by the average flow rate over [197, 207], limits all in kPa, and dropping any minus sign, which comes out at 1.05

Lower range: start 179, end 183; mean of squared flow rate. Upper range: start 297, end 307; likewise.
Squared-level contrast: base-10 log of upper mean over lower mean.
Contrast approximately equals -0.217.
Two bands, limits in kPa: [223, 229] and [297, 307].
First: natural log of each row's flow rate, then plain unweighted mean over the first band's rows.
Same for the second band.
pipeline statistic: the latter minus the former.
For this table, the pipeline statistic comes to -0.29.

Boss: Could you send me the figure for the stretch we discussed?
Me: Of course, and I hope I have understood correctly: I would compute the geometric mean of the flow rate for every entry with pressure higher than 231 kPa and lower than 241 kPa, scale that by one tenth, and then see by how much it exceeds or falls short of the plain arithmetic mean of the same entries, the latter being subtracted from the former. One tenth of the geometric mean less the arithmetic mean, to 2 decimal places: -9.69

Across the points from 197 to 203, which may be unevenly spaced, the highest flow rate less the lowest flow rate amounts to 0.66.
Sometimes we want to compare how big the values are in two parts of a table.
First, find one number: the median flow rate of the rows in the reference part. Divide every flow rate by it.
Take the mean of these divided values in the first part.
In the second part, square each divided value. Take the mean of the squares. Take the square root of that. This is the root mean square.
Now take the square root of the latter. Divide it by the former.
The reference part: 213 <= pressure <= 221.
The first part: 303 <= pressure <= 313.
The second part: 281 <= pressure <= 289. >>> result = 1.4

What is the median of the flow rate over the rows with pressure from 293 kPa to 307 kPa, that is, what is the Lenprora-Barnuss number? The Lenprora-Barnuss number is 8.3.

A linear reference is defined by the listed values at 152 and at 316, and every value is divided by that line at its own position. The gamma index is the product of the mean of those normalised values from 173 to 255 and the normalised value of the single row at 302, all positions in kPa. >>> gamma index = 0.95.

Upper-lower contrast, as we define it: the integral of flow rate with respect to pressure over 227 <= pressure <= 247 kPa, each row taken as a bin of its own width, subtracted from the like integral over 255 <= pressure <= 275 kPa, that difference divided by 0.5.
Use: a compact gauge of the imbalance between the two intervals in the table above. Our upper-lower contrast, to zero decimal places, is 22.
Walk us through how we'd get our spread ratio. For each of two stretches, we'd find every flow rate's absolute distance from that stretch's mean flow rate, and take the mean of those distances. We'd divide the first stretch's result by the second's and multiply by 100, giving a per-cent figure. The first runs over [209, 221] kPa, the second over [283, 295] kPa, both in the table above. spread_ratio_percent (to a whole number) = 42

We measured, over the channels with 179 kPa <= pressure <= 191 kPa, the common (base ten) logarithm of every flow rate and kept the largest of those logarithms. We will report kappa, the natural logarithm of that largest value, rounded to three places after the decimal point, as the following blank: 0.032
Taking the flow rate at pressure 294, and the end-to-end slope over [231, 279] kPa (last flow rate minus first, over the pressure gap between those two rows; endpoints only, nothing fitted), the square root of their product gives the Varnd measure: 0.42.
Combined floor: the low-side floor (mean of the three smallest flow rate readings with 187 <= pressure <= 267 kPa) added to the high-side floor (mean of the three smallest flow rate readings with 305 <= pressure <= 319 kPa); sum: 17.8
